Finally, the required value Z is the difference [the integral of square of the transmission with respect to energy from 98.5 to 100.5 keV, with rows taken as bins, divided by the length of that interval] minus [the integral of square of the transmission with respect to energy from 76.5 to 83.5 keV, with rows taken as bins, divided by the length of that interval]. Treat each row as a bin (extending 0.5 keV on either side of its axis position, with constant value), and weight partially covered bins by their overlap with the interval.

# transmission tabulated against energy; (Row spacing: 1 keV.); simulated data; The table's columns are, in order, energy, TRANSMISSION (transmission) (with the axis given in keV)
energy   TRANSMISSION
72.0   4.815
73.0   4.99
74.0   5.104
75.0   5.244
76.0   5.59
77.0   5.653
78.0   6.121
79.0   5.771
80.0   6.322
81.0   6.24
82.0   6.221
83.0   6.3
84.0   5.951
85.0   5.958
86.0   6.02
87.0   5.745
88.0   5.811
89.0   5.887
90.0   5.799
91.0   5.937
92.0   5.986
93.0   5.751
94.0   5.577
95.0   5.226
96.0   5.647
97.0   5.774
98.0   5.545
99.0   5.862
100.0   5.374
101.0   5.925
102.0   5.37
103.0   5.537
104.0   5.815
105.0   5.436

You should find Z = -5.5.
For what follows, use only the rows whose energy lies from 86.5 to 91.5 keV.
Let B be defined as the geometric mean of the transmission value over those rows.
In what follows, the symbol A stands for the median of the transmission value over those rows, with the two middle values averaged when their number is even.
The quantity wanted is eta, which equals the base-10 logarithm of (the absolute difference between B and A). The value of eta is -1.61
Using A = 5.8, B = 5.84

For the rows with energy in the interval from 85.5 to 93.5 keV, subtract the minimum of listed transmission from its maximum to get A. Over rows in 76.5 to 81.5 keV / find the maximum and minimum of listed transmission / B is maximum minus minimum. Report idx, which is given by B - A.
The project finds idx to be 0.4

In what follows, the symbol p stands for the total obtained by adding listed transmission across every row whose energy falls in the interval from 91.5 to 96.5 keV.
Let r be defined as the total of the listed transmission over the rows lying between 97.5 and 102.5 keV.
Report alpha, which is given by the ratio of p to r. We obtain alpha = 1.00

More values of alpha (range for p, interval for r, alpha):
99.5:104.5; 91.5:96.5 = 0.99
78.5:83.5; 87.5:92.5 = 1.05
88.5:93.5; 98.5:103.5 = 1.05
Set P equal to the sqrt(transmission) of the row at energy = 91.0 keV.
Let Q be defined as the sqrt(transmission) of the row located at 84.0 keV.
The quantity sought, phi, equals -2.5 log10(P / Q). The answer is 0.001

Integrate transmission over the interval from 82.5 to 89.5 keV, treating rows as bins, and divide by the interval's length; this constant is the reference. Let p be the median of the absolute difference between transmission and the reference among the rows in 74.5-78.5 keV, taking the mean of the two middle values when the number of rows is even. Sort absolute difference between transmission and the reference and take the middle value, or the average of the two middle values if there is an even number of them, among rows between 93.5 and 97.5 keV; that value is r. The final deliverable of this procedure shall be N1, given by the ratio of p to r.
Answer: 1.0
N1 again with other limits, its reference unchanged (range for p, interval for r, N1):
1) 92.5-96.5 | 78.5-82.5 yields 1.2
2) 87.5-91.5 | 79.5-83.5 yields 0.3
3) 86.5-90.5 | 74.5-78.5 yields 0.4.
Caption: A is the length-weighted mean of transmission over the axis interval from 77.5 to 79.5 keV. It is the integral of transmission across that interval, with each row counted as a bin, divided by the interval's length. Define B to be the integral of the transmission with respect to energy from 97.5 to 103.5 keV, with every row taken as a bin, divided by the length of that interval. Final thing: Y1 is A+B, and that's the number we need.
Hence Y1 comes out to 11.5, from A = 5.95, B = 5.6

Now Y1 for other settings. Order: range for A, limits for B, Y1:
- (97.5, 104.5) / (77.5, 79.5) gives 11.6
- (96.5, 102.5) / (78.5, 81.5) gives 11.8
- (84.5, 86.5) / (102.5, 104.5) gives 11.7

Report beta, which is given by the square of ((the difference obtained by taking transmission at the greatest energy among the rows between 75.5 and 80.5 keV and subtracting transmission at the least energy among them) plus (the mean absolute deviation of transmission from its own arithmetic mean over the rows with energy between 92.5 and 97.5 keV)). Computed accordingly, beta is 0.8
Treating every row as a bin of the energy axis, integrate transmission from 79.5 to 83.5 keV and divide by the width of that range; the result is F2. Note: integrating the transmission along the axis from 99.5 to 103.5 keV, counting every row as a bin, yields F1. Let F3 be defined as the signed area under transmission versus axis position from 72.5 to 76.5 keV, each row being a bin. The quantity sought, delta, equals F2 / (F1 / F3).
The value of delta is 5.91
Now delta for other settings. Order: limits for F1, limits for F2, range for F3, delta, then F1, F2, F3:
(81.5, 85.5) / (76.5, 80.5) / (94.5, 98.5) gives 5.42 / 24.4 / 5.97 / 22.2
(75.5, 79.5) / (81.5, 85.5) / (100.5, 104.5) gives 5.98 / 23.1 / 6.11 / 22.6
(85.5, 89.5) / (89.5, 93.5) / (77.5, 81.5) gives 6.12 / 23.5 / 5.87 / 24.5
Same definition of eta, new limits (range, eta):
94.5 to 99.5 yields -1.39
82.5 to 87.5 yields -1.47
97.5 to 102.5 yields -1.19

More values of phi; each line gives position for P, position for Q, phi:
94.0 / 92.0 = 0.038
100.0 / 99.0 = 0.047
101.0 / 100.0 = -0.053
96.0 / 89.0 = 0.023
